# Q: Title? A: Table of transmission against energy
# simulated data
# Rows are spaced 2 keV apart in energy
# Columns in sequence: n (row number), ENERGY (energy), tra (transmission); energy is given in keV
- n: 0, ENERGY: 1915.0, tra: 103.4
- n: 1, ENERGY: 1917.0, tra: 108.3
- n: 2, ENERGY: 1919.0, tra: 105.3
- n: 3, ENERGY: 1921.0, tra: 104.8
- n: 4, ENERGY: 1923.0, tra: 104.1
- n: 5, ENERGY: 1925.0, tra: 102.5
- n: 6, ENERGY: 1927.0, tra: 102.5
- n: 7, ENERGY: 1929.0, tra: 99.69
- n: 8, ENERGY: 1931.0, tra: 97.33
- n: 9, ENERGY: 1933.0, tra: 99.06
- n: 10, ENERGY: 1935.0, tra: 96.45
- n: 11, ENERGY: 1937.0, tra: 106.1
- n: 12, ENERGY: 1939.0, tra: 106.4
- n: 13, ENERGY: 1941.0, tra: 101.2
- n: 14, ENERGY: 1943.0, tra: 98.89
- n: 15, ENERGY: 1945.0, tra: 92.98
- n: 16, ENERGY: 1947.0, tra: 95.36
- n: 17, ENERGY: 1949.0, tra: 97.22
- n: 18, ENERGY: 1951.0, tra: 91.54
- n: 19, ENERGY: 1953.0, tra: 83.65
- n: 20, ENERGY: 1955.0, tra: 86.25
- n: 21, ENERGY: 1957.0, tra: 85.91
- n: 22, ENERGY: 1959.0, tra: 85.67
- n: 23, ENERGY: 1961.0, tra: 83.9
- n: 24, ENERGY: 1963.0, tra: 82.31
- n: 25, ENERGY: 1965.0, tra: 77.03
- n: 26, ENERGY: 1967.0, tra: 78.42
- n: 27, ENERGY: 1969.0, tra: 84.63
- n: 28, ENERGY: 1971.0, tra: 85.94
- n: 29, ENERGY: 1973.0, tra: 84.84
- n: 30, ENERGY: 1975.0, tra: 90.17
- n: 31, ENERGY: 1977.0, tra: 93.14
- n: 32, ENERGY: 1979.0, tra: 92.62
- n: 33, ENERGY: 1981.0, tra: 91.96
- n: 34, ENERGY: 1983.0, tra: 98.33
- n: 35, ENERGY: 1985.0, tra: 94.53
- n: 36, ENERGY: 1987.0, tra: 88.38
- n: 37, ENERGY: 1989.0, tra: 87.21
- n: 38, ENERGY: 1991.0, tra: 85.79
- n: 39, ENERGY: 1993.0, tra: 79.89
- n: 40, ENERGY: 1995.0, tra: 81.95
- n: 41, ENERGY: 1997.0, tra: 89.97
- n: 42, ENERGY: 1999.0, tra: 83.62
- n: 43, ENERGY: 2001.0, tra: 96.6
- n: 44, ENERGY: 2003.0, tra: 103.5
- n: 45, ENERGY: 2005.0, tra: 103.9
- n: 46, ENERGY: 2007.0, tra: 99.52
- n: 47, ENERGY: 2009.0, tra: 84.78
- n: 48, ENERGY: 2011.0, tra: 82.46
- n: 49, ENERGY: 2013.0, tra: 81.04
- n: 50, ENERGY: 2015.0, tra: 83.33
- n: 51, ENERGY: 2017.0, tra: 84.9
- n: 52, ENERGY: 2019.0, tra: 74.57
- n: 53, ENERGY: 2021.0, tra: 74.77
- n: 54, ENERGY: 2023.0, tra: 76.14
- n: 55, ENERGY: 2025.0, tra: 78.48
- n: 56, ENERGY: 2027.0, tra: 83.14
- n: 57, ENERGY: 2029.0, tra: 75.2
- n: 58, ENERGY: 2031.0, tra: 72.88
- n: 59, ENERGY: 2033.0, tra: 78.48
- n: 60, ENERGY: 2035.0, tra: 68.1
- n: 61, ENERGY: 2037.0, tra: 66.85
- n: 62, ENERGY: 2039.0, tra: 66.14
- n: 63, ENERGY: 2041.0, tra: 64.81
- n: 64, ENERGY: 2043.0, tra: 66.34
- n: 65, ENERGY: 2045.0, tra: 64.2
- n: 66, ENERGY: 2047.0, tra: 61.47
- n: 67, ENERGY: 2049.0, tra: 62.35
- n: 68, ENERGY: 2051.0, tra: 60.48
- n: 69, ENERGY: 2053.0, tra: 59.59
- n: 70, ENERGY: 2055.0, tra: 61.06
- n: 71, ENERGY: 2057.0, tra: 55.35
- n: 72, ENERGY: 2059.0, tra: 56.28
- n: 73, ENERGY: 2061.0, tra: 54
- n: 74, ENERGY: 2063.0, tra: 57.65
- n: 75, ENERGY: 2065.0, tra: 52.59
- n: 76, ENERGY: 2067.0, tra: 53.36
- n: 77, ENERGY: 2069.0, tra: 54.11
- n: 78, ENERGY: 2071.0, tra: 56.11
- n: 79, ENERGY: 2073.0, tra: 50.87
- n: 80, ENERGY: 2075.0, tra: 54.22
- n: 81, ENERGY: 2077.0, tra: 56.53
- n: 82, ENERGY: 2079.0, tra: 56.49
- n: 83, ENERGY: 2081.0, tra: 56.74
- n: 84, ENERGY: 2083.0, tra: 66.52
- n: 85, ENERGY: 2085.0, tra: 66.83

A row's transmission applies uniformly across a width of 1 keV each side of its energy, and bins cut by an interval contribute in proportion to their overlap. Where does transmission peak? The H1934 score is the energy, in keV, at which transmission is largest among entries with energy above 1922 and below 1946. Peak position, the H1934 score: 1939.0 keV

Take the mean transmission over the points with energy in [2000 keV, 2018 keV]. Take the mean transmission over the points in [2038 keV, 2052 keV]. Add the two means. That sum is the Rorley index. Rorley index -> 155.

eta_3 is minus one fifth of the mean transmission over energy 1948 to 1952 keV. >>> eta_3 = -18.9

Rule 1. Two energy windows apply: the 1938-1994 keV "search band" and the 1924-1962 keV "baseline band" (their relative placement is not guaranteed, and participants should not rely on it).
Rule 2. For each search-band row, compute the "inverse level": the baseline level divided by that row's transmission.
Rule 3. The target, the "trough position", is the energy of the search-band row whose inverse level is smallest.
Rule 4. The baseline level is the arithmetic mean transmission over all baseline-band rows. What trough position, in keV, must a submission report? 1939.0 keV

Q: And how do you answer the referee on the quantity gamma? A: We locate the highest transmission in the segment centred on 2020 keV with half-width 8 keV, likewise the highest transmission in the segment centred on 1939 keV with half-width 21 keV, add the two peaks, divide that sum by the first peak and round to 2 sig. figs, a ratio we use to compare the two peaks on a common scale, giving 2.3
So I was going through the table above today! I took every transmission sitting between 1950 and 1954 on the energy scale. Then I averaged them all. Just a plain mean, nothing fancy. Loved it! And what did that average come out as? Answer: 88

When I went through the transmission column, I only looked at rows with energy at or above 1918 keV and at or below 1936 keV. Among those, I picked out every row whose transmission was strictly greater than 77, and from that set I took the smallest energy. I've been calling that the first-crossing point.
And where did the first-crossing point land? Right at 1919.0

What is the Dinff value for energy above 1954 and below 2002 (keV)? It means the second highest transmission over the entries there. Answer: 96.6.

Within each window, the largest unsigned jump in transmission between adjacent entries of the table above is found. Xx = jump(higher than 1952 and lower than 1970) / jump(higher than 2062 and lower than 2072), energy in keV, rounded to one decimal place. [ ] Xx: 1.2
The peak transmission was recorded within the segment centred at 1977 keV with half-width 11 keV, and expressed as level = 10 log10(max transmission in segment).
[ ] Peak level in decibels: 19.9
